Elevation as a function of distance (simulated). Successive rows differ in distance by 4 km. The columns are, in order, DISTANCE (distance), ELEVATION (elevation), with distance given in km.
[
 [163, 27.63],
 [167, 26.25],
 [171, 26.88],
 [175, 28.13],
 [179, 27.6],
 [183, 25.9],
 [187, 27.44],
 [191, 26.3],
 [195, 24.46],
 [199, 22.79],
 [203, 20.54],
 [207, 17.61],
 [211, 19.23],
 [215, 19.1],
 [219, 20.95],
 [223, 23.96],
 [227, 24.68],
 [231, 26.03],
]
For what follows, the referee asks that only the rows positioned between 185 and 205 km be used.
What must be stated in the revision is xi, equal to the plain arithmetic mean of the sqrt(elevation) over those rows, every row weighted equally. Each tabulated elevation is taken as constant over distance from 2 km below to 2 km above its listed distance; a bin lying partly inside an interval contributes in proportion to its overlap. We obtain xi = 4.9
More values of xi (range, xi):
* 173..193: 5.2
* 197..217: 4.5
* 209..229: 4.6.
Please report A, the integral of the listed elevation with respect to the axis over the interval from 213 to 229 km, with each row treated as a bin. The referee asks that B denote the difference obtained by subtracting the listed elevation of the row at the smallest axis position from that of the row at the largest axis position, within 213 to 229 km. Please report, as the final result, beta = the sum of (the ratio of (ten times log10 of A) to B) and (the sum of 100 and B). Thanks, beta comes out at 110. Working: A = 355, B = 6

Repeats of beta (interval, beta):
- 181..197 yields 80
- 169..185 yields 72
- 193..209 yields 89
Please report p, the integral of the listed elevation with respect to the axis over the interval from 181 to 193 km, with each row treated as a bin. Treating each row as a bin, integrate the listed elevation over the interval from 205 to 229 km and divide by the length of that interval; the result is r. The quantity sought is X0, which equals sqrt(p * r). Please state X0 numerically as 82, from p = 319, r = 21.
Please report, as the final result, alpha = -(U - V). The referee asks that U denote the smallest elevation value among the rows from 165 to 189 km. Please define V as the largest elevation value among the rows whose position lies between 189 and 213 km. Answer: 0.4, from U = 25.9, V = 26.3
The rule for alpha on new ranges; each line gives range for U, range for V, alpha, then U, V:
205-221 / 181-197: 9.8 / 17.61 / 27.44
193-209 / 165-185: 10.5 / 17.61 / 28.13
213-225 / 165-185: 9.0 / 19.1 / 28.13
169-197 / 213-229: 0.2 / 24.46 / 24.68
